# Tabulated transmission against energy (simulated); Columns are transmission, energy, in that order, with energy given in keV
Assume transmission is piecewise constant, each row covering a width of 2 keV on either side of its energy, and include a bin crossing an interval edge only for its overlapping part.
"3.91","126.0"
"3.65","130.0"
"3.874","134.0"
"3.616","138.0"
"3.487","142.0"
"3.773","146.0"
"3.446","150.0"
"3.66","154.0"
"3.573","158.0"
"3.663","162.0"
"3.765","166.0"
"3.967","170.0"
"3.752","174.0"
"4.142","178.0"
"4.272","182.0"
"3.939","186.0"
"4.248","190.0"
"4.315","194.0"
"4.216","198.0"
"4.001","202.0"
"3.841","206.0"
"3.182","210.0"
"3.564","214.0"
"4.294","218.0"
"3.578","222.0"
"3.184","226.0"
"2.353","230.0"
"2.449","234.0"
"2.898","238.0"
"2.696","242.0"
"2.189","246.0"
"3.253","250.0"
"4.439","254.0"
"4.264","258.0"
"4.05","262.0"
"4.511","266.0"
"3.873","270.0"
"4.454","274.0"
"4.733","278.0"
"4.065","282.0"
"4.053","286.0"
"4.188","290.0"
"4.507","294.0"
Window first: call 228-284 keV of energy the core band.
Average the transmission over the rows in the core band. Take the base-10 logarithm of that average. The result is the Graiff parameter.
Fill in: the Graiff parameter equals 0.55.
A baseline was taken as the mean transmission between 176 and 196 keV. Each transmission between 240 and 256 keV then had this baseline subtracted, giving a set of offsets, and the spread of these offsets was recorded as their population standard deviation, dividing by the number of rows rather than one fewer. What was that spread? 0.8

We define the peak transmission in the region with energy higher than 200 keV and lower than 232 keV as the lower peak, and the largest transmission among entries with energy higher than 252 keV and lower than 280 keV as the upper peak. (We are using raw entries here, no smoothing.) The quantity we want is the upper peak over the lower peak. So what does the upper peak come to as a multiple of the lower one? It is 1.10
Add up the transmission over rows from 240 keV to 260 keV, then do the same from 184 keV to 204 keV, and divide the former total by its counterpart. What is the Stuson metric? 0.81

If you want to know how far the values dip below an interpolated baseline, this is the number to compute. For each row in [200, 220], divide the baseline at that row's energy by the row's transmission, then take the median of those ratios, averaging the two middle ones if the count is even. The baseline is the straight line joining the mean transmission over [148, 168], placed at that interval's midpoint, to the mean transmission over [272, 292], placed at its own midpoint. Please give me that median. 1.01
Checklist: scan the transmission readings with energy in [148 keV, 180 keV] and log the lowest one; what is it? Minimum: 3.446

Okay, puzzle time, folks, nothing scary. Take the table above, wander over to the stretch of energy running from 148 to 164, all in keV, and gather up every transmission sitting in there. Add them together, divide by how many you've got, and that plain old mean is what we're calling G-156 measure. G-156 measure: 3.6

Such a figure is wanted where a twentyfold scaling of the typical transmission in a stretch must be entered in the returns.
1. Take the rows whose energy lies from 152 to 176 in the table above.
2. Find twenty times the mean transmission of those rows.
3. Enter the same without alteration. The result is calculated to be 75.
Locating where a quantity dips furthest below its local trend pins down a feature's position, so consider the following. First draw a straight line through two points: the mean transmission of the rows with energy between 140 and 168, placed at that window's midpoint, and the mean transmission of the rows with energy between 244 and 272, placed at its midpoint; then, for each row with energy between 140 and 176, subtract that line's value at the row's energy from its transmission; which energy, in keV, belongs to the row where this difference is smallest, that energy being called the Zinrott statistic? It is 150.0 keV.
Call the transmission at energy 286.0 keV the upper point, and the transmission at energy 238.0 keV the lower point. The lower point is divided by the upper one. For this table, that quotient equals 0.72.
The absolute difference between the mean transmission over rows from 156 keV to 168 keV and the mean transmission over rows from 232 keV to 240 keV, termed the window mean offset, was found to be 1.0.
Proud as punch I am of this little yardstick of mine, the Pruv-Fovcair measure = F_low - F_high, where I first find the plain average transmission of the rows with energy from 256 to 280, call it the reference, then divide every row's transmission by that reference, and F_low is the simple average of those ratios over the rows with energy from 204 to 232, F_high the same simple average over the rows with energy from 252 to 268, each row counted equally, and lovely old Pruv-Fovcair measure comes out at -0.21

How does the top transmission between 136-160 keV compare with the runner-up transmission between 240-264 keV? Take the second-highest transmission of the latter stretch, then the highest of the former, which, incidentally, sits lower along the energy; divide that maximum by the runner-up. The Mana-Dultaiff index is 0.88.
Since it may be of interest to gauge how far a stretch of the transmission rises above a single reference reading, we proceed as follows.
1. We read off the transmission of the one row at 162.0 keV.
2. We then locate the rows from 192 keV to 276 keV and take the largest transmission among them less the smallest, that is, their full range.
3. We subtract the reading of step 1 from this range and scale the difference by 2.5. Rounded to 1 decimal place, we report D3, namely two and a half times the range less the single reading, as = -3.4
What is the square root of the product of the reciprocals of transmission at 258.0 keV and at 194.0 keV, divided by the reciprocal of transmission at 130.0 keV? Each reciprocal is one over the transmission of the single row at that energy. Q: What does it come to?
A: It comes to 0.85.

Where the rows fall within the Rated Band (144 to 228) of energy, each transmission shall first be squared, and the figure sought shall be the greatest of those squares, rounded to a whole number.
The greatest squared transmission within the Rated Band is 19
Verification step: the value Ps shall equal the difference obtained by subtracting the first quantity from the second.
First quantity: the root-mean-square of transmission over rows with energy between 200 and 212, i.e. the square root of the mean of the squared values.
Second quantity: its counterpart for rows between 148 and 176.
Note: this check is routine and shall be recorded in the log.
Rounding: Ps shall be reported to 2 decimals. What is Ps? 0.00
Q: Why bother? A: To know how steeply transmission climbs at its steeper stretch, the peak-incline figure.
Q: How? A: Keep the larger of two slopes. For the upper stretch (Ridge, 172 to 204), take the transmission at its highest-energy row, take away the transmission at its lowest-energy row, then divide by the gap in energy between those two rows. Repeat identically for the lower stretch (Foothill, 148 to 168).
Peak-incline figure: 0.02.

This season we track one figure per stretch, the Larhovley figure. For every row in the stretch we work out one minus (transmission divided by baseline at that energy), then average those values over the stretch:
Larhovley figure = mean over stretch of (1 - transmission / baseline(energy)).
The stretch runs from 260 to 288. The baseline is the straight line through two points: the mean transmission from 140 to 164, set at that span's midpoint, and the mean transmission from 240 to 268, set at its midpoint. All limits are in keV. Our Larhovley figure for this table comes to -0.17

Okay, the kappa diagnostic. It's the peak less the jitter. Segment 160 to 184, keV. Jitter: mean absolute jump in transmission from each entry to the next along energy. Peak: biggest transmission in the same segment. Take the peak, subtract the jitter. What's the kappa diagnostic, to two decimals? 4.06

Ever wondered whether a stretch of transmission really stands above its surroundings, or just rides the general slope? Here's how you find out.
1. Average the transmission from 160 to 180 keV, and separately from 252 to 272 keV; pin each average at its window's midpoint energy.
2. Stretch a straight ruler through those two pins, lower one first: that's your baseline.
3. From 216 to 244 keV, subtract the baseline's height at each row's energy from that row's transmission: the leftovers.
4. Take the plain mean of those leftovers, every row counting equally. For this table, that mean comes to -1.03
